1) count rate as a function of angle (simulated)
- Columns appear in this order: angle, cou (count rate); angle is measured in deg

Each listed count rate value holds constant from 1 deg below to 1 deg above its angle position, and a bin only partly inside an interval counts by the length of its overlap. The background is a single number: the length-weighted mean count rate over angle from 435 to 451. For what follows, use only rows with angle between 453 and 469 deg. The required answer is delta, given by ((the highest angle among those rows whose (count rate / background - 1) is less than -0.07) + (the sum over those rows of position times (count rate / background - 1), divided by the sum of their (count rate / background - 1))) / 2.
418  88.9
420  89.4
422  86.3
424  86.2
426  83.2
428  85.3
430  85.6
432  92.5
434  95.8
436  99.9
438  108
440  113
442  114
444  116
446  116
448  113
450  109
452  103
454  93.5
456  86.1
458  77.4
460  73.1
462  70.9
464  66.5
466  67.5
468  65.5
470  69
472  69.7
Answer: 465.1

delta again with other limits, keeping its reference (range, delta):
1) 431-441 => 434.9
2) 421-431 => 428.0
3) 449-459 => 456.9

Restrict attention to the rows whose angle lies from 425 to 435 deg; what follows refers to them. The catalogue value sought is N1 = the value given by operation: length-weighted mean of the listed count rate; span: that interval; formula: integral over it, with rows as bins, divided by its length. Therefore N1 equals 88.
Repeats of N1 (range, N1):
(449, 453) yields 106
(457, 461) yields 75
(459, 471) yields 69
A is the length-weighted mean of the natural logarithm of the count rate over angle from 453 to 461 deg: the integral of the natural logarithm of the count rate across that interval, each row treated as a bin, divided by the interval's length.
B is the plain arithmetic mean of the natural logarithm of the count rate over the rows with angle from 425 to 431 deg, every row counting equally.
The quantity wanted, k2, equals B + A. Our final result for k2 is 8.8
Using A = 4.41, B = 4.44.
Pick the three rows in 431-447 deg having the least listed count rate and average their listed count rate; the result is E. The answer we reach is 96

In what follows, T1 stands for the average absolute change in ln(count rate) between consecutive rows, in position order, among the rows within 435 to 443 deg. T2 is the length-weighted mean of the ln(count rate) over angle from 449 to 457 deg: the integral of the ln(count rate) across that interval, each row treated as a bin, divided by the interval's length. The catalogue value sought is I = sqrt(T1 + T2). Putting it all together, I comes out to 2.15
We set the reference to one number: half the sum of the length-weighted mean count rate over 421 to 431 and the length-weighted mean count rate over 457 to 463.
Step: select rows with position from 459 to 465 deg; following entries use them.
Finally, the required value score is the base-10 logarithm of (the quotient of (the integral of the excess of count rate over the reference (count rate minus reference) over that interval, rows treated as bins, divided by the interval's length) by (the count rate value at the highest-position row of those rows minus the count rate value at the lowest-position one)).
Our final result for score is 0.15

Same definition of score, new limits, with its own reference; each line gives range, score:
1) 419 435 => 0.12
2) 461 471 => 0.79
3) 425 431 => 0.33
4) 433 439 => 0.25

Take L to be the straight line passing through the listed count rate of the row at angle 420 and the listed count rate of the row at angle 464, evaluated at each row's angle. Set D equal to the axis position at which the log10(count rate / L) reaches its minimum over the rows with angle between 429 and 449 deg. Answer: 430 deg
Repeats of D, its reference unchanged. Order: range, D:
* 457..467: 464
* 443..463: 462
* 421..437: 426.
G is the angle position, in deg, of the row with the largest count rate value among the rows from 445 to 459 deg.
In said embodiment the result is 446 deg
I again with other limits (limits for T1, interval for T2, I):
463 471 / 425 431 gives 2.11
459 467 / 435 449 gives 2.18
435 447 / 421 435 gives 2.12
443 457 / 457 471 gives 2.07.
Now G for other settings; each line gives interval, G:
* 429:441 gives 440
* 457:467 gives 458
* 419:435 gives 434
